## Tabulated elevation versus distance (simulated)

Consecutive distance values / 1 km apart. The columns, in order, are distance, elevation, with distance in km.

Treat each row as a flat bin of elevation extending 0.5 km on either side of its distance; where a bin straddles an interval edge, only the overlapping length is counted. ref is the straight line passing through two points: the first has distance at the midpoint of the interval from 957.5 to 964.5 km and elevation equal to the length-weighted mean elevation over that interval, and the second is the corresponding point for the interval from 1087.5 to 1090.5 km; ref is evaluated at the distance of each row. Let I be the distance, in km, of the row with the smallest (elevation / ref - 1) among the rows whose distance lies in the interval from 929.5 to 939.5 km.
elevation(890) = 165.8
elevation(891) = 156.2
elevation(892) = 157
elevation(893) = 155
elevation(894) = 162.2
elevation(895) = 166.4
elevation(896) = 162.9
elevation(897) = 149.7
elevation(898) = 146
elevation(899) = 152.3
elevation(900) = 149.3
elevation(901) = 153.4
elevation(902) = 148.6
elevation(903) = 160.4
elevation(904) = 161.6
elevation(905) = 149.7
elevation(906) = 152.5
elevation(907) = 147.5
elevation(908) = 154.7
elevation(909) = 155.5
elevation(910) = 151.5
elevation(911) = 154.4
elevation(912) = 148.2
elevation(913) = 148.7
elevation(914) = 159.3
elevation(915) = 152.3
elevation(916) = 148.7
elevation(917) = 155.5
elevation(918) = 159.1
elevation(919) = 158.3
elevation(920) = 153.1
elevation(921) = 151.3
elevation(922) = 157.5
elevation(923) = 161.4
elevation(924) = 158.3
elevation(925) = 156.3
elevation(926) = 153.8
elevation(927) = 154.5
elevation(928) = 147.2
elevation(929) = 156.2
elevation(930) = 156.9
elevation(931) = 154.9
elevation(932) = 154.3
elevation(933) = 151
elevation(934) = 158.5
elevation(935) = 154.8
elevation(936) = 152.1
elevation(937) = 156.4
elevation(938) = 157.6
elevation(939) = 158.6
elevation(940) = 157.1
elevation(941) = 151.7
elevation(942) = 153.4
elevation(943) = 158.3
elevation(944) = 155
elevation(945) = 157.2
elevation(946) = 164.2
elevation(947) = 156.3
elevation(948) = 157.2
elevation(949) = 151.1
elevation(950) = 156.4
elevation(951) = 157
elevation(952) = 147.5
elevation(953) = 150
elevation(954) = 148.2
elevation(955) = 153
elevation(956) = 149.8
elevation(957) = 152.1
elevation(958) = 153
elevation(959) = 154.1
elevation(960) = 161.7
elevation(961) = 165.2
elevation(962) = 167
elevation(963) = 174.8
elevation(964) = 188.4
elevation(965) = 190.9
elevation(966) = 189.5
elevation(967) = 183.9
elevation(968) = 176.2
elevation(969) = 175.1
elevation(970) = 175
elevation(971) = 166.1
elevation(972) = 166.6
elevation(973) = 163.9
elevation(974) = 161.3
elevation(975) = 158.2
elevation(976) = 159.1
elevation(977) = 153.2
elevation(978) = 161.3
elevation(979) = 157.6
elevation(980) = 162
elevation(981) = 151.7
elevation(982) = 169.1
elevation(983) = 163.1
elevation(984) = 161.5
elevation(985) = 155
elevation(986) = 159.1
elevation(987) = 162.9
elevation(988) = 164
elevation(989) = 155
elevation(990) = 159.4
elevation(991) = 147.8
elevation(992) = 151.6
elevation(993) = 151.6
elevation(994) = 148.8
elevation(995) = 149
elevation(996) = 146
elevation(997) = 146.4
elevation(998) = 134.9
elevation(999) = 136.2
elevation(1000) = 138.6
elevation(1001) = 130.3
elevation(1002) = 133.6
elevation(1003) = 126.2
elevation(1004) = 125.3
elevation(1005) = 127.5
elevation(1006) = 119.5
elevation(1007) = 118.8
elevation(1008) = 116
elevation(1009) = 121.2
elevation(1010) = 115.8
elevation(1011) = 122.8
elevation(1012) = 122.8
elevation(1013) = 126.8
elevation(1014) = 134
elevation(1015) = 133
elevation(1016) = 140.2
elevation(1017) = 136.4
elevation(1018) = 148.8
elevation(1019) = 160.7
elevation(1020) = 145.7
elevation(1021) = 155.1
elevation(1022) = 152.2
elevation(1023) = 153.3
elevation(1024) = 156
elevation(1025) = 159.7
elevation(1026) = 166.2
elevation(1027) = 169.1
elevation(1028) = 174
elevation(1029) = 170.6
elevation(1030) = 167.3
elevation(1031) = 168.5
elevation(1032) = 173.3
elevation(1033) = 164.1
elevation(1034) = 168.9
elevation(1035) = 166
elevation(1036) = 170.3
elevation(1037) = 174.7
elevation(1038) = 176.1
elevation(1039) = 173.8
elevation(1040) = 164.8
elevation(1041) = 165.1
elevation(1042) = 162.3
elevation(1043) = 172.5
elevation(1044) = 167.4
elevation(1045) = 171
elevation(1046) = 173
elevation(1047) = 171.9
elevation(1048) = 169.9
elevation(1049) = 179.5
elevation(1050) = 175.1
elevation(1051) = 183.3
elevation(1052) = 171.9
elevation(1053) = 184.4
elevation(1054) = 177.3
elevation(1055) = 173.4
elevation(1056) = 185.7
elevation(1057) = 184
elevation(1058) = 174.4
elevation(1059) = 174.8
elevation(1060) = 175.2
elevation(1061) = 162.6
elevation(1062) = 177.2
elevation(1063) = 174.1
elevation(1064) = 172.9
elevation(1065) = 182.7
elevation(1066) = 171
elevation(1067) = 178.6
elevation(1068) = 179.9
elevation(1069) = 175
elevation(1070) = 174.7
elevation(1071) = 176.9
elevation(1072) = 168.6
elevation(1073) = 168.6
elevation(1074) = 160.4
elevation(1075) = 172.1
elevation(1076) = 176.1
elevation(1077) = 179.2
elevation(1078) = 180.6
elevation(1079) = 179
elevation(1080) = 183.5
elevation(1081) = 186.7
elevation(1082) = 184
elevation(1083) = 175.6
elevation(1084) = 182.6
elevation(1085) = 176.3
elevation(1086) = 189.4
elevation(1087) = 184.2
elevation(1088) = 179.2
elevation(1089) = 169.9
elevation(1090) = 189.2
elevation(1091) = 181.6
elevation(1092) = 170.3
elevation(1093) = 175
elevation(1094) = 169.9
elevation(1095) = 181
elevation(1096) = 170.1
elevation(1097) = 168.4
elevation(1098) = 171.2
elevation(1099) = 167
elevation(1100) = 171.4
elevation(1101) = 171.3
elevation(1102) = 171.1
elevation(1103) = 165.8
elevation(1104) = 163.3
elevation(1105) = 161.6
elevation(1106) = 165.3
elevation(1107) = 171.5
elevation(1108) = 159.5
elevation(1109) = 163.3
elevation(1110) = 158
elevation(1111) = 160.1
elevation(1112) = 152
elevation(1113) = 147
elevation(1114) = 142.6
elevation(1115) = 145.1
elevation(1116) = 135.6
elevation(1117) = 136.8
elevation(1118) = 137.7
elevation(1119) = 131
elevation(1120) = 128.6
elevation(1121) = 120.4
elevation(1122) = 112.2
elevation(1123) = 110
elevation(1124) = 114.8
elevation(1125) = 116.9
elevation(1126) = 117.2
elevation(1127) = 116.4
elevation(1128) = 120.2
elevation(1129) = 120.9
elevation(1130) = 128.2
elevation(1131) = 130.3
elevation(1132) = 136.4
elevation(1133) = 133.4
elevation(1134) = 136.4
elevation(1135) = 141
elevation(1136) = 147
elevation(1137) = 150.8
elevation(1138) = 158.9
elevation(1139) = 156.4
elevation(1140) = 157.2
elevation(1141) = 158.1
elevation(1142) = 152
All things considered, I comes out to 933 km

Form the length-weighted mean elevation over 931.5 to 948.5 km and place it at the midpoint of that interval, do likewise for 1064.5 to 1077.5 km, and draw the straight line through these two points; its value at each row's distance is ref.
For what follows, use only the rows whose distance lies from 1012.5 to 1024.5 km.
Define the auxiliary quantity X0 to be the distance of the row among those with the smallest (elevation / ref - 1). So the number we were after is 1013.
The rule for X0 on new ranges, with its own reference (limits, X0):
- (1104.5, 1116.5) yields 1116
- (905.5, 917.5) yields 916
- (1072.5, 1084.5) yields 1074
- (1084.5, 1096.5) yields 1096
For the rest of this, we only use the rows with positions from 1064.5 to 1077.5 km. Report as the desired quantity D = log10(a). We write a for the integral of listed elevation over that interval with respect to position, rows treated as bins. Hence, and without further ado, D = 3.35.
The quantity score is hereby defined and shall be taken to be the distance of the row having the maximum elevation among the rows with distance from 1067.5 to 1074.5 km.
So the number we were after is 1068 km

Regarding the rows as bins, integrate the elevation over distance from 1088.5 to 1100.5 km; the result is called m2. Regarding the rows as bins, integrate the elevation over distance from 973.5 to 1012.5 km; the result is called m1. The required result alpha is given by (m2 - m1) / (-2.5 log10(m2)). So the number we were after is 429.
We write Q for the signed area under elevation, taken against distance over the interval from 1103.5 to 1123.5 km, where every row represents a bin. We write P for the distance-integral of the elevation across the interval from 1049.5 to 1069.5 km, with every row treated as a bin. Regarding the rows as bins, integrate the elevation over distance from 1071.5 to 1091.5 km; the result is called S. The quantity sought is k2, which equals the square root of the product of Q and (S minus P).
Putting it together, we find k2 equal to 311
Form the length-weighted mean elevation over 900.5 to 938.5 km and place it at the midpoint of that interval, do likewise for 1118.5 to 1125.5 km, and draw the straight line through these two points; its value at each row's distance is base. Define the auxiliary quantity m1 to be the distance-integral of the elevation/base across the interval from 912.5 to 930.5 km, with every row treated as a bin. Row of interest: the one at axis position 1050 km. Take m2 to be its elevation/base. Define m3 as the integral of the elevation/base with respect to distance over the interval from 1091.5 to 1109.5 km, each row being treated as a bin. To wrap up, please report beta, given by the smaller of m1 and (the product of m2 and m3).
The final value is 18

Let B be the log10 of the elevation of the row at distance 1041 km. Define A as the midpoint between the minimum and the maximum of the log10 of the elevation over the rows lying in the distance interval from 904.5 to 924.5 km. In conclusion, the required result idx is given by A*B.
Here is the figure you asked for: 4.85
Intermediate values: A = 2.19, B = 2.22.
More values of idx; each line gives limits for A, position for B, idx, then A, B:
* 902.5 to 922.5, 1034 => 4.88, 2.19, 2.23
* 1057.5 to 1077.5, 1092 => 4.98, 2.23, 2.23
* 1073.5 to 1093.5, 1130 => 4.72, 2.24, 2.11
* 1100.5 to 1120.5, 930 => 4.77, 2.17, 2.20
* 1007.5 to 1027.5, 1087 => 4.86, 2.15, 2.27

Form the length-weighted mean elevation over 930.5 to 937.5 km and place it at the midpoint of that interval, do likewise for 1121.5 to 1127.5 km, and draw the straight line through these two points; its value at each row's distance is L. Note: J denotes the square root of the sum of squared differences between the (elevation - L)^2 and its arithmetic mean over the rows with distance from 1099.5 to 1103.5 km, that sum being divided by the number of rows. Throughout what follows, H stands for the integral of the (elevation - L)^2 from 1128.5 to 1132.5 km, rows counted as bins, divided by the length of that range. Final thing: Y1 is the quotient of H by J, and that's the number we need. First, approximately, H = 277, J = 215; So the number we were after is 1.3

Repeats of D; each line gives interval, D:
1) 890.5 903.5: 3.31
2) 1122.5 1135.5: 3.21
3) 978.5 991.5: 3.32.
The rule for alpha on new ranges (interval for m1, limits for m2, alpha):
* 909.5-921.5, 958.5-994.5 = -432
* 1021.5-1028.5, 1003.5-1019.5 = -113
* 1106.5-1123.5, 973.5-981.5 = 148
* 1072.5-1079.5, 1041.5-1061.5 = -257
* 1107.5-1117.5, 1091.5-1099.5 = 16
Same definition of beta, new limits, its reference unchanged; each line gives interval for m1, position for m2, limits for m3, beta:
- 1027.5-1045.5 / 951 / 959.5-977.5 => 22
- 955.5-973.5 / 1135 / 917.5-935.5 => 21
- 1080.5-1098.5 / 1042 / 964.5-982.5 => 25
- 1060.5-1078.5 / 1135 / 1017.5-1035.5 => 24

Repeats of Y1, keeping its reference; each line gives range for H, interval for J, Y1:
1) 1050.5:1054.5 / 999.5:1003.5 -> 35.0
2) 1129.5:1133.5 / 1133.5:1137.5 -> 1.0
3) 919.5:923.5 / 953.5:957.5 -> 6.5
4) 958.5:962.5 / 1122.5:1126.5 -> 22.1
